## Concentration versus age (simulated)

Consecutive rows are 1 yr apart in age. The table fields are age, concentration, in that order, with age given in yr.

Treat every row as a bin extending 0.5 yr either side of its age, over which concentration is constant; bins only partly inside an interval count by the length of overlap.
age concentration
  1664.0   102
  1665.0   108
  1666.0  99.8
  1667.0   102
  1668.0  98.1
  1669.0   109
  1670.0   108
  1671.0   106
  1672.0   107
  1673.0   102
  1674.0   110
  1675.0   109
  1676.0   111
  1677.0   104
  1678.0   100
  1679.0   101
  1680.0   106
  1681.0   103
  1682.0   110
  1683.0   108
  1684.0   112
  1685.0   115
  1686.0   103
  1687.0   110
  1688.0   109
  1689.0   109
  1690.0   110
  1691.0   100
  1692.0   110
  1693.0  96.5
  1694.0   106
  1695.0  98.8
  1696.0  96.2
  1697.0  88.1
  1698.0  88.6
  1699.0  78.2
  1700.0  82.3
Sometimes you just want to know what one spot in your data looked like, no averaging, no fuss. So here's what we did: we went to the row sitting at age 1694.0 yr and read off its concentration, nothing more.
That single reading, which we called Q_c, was 106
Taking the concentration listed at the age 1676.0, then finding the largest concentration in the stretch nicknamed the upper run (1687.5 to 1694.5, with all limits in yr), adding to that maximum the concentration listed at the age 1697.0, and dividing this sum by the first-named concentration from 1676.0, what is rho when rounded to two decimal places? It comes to 1.78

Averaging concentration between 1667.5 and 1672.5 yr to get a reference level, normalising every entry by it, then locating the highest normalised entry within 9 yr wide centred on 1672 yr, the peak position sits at 1676.0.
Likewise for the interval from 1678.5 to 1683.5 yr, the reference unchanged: 1682.0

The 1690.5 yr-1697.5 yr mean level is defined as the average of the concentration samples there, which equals 99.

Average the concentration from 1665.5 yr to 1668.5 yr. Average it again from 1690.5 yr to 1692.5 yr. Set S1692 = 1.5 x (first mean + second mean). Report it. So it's 307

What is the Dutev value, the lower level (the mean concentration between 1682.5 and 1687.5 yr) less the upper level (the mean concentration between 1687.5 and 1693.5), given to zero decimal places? 4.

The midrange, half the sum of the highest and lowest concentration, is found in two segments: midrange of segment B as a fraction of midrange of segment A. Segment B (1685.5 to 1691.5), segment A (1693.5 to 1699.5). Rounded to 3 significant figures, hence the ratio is 1.14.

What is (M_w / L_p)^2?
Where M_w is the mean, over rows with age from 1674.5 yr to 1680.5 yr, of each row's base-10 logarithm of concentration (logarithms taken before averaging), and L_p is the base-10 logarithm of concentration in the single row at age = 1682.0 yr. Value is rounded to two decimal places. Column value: 0.98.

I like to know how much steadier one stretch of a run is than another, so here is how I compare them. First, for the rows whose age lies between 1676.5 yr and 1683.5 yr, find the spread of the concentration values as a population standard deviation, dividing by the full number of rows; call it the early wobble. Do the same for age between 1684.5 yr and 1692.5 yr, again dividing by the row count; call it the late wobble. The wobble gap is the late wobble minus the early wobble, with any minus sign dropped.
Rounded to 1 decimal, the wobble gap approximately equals 1.0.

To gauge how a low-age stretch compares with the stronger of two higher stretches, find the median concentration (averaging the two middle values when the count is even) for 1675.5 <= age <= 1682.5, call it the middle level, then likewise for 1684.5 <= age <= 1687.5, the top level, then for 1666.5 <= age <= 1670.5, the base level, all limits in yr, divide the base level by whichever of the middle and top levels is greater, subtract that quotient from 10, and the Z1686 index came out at 9.05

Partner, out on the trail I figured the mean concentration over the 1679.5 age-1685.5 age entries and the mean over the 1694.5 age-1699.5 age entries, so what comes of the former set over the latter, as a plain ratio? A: 1.21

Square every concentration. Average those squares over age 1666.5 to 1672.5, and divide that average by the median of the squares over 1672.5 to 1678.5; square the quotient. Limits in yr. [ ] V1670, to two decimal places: 0.95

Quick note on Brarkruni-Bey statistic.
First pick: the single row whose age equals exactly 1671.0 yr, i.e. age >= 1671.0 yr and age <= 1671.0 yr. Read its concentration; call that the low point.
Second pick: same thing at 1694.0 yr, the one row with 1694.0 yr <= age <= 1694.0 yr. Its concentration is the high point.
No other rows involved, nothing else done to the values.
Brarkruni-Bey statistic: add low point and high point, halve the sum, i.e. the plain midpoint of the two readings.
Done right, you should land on 106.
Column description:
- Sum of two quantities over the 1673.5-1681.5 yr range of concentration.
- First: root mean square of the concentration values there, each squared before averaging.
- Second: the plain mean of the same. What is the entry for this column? 211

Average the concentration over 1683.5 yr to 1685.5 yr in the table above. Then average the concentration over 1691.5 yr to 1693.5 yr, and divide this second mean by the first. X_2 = 0.91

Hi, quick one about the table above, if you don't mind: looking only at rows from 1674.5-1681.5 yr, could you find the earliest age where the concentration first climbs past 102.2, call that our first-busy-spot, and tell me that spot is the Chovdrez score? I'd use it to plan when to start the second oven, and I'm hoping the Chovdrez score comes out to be 1675.0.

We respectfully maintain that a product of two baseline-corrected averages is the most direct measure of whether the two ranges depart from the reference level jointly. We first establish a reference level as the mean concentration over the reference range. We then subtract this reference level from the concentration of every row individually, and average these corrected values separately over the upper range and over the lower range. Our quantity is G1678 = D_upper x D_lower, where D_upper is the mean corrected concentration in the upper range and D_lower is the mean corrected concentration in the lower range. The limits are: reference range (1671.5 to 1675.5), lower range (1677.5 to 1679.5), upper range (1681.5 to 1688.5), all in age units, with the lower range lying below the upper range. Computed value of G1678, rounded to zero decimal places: -17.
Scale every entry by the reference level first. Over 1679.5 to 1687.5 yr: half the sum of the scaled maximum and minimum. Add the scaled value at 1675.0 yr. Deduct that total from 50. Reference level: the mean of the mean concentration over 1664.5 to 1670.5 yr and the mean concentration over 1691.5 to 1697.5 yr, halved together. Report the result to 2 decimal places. 47.86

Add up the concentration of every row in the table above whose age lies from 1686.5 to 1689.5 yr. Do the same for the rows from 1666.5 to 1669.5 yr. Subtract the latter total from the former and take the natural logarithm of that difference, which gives 2.9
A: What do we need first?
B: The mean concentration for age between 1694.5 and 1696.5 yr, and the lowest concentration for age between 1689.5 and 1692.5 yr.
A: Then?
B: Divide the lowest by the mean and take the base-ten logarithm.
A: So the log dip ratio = 0.011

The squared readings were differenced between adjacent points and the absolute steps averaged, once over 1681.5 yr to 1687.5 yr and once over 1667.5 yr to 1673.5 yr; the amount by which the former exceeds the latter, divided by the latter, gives 0.47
